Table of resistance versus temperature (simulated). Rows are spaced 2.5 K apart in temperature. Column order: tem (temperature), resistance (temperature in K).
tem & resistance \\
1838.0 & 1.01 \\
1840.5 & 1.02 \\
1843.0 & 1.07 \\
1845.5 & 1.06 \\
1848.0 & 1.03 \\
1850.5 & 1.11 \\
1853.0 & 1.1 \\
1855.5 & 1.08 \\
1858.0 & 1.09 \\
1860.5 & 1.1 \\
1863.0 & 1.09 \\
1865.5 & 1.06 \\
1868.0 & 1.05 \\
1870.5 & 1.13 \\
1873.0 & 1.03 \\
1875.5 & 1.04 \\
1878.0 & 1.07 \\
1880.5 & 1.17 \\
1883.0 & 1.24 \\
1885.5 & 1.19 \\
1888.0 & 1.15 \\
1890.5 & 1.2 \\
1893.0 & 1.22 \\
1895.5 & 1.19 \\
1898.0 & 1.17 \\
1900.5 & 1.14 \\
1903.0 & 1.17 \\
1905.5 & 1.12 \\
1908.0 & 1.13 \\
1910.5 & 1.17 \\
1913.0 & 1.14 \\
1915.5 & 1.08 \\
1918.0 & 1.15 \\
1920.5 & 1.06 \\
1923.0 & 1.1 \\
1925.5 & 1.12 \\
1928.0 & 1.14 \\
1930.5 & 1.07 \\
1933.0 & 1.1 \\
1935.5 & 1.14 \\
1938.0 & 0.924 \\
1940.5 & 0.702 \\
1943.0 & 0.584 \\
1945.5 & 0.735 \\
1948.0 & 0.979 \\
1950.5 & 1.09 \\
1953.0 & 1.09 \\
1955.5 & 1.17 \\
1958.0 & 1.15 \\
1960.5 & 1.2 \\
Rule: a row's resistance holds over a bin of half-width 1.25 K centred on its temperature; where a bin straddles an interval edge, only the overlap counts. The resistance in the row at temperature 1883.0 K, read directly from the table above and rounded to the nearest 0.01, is 1.24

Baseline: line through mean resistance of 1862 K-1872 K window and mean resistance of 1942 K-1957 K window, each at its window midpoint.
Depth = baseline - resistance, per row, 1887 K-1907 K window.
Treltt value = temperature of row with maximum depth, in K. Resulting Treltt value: 1905.5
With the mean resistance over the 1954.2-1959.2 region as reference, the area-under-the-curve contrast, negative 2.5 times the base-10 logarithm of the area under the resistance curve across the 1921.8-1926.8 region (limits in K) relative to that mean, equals -1.70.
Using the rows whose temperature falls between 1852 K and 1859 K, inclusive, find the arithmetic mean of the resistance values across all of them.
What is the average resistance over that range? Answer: 1.090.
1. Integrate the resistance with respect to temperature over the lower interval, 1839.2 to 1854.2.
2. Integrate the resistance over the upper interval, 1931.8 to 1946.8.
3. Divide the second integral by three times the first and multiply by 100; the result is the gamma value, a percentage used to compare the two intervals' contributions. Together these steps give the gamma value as 27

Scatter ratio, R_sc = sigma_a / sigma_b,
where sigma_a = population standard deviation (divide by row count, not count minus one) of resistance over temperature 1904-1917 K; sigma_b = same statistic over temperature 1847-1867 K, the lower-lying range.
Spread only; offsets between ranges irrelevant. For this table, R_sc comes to 1.2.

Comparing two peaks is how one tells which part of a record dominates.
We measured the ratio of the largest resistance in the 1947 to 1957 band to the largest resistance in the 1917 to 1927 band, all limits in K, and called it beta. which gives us 1.02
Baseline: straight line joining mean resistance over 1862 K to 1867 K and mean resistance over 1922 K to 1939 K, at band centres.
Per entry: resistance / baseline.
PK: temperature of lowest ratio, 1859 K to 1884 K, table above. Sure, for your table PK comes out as 1873.0 K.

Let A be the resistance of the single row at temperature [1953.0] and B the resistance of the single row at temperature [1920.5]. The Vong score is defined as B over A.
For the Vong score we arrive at 0.97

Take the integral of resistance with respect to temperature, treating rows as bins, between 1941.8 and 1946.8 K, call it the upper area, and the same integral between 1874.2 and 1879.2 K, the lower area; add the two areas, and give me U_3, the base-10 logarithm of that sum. 0.93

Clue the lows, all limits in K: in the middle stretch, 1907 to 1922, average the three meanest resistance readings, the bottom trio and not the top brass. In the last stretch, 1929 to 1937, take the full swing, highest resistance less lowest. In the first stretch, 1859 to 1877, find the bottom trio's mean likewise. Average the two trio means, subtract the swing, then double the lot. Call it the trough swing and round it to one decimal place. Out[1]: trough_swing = 2.0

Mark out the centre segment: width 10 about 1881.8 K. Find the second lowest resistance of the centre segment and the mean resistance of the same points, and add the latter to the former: 2.34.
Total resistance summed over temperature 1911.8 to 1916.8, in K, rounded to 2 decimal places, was 2.22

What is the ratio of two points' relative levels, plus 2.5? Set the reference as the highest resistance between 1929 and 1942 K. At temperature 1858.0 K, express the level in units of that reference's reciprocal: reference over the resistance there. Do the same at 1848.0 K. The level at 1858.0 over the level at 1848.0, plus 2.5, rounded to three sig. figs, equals 3.44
